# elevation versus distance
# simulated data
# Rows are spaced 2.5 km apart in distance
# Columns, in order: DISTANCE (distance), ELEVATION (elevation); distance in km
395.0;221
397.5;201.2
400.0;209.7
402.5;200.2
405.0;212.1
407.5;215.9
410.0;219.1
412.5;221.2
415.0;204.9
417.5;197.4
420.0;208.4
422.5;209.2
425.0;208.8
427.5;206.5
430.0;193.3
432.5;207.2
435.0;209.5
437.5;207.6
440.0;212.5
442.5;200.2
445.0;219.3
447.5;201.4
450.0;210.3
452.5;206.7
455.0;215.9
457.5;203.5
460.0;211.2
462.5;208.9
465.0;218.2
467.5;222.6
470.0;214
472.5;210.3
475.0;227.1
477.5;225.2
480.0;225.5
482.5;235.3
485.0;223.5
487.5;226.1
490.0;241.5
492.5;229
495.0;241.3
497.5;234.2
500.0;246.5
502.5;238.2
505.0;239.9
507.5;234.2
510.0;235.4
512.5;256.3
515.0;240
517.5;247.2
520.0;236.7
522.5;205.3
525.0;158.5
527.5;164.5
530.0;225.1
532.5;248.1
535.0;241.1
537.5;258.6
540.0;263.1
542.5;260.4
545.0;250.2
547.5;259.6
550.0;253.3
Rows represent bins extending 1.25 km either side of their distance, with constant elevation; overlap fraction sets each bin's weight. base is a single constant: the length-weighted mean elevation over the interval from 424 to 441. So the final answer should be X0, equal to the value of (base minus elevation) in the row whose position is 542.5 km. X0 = -54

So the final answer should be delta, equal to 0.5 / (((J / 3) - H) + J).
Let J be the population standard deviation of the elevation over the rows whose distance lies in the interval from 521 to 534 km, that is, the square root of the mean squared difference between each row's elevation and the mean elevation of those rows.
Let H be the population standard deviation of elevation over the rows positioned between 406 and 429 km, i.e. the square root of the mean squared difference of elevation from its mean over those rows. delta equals 0.01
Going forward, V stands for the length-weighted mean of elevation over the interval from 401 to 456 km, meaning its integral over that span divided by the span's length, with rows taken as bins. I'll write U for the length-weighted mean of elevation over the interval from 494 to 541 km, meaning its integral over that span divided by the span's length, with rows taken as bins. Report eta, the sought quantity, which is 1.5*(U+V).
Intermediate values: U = 232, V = 208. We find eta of 661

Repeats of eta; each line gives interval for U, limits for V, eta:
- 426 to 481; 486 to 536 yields 661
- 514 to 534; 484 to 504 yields 676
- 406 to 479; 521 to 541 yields 647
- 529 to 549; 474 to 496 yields 722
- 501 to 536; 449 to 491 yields 668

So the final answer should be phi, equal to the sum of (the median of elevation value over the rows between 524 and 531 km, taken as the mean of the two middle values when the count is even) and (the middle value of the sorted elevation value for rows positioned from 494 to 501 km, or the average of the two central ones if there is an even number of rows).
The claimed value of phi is 406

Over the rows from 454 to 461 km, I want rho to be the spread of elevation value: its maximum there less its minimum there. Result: 12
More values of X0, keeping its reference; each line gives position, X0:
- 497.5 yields -28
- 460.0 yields -5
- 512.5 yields -50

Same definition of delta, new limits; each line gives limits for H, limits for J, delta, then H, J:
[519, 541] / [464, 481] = -0.02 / 36.4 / 5.9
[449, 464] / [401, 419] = 0.06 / 3.8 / 8.7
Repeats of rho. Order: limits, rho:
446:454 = 9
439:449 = 19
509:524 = 51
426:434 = 14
